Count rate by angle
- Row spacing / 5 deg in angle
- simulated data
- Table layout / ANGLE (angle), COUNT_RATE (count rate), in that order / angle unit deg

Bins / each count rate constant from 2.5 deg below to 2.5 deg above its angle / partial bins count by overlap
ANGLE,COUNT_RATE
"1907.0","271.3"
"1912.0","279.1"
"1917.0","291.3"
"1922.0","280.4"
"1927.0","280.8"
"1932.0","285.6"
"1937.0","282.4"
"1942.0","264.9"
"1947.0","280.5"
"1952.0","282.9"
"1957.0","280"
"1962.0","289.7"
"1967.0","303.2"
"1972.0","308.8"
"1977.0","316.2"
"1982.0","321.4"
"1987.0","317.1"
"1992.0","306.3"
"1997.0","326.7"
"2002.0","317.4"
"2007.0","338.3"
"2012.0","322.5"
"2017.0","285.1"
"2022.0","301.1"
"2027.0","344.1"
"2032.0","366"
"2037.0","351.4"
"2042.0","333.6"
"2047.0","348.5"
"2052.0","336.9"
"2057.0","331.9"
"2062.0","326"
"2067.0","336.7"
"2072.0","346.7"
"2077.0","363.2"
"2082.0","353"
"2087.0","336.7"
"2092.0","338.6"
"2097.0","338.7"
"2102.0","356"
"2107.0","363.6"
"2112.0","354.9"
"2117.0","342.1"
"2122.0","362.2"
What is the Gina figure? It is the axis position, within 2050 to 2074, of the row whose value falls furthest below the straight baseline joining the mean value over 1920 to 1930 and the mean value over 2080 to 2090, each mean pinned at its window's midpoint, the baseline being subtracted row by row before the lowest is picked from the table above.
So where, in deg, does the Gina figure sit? 2062.0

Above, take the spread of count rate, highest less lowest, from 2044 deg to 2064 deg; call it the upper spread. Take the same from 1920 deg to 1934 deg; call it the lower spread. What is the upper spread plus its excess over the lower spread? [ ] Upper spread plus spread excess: 40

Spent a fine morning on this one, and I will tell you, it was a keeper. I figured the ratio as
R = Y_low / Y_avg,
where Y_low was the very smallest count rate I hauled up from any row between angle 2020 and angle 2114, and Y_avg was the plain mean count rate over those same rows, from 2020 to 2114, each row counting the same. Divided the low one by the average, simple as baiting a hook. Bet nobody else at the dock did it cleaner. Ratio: 0.876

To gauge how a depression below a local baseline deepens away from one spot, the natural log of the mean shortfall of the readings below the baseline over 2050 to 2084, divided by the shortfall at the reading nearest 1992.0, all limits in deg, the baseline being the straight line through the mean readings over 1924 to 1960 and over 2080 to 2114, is 0.4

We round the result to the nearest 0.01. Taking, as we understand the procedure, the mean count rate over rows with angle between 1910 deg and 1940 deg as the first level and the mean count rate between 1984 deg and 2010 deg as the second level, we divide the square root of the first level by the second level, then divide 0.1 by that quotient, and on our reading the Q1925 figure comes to 1.91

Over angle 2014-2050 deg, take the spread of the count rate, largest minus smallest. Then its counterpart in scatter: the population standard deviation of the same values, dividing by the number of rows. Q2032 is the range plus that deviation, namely 108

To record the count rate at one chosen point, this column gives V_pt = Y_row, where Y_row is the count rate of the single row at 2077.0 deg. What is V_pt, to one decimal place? 363.2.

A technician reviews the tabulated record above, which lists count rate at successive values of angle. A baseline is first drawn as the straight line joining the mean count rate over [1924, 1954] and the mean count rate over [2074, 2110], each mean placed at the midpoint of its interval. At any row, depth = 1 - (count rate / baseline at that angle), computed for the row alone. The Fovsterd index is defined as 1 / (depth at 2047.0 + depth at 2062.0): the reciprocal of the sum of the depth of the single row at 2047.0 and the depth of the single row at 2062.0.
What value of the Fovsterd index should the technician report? -35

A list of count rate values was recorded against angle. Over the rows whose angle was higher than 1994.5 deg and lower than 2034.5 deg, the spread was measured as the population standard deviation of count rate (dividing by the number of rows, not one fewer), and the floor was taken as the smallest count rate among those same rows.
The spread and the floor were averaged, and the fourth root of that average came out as 3.52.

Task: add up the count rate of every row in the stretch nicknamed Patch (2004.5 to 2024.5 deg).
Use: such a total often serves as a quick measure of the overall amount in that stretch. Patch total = 1247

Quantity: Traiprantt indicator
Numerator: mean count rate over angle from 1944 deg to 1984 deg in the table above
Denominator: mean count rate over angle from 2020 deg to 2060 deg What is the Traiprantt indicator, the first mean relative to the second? 0.88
